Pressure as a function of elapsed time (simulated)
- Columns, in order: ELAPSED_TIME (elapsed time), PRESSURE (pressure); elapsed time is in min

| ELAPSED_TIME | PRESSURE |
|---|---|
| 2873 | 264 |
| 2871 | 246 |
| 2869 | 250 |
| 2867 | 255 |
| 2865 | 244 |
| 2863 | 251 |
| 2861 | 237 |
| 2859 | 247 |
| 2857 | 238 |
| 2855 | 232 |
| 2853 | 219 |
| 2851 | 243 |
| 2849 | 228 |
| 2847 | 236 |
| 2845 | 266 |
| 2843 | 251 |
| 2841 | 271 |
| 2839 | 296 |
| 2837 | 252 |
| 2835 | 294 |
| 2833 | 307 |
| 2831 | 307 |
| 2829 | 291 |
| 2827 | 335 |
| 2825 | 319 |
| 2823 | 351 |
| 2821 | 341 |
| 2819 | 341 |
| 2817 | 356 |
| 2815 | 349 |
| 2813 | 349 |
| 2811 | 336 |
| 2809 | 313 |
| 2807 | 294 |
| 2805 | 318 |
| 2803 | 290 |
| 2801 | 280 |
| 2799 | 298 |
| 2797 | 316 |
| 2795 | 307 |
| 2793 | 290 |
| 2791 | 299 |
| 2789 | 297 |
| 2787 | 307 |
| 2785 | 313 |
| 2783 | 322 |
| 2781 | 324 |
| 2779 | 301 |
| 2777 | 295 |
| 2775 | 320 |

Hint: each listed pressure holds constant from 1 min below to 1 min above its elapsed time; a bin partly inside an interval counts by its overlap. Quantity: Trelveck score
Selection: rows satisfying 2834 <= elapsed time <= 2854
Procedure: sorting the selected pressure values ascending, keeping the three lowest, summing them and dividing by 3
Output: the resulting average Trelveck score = 228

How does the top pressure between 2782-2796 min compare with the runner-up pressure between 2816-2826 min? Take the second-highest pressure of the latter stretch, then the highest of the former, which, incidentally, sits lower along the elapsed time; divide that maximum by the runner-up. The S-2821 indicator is 0.92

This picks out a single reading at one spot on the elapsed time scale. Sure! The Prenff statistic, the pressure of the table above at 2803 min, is 290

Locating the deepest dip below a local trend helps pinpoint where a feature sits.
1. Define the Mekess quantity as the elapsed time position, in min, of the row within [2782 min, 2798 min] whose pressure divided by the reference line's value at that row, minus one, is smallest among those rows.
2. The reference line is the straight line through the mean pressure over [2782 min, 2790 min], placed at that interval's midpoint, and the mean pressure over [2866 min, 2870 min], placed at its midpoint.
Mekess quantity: 2793 min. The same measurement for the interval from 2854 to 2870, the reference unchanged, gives 2855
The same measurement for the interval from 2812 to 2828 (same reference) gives 2825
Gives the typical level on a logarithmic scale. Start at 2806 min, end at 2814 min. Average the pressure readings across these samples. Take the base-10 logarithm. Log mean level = 2.51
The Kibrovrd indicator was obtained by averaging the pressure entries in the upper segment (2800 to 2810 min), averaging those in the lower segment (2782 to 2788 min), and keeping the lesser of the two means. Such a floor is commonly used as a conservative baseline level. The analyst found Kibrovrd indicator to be 299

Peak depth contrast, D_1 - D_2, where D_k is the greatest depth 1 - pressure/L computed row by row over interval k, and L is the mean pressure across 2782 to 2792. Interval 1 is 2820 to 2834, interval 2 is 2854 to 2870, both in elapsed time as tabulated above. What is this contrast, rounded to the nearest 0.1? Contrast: -0.2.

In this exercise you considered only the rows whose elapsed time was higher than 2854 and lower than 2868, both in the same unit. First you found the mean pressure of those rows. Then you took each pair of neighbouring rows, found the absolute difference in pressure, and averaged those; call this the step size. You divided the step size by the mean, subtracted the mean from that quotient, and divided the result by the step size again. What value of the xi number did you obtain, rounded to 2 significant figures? -26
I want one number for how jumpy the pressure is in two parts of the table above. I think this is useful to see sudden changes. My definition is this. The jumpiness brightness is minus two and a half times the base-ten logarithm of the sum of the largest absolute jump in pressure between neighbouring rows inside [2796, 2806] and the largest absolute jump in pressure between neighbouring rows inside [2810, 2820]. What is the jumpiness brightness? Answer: -4.08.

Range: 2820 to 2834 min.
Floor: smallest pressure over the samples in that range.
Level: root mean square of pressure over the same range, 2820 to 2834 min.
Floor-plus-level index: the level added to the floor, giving 613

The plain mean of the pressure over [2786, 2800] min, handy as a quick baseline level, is 302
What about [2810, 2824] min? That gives 346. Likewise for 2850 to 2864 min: 238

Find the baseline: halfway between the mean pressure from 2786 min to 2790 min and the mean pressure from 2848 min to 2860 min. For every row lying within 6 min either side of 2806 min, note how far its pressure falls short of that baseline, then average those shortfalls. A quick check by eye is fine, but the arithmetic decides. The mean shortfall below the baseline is -37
